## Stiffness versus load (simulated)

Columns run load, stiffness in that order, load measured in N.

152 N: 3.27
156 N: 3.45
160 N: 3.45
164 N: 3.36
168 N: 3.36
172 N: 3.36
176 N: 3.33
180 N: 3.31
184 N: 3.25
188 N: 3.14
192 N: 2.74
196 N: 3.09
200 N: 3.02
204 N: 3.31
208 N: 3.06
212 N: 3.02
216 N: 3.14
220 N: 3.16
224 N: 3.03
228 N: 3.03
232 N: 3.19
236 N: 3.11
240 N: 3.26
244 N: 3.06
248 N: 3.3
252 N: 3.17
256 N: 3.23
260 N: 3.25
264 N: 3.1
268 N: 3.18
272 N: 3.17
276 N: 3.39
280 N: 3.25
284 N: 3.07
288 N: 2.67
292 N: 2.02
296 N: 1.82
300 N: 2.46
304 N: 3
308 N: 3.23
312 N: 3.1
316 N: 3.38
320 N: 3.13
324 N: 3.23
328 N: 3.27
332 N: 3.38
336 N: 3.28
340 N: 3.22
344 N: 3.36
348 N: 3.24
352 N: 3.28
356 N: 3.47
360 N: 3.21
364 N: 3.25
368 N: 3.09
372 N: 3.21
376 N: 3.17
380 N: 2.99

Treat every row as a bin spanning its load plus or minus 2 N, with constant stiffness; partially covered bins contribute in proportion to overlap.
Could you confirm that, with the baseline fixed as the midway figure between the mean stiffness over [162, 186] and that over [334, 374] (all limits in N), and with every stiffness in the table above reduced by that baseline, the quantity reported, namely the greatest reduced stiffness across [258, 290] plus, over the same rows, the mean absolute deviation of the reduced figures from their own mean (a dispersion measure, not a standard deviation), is 0.24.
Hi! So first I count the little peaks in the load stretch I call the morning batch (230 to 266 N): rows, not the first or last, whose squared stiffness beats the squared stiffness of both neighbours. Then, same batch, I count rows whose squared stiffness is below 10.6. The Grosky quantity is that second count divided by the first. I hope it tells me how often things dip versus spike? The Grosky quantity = 2.3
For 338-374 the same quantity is 2.0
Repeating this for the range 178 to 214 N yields 3.5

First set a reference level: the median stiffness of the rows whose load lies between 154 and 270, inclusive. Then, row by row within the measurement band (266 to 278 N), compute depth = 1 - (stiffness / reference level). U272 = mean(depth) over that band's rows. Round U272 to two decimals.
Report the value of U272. -0.02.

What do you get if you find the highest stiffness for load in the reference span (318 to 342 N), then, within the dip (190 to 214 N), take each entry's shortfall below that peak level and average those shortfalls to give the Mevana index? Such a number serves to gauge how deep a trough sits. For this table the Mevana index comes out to 0.34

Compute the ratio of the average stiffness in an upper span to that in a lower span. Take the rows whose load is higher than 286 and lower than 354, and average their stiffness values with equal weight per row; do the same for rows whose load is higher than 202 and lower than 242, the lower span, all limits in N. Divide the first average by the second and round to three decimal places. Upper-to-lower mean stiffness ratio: 0.959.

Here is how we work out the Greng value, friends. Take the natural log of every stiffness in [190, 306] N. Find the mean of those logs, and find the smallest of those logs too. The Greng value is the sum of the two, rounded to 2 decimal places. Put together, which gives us 1.69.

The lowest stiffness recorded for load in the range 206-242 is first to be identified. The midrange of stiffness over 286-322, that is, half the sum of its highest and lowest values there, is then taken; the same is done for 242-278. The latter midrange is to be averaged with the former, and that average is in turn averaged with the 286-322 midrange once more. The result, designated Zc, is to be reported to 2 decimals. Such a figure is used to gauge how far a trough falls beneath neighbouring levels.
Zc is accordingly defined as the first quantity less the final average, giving 0.26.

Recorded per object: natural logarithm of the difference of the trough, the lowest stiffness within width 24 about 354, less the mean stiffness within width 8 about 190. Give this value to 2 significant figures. -1.3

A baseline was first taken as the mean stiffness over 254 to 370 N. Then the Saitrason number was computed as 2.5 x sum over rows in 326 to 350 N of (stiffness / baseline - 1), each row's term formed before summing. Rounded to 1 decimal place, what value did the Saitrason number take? 1.0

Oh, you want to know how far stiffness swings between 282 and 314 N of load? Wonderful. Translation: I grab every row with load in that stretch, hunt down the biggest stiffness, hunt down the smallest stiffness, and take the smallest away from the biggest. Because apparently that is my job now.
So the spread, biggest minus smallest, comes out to 1.4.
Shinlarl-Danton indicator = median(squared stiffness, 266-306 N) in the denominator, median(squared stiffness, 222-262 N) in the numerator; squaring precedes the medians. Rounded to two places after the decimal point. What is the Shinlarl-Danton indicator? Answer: 1.10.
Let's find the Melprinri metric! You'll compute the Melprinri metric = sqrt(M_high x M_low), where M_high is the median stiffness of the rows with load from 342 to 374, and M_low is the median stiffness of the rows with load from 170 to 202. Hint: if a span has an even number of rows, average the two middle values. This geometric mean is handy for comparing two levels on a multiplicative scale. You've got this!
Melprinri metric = 3.22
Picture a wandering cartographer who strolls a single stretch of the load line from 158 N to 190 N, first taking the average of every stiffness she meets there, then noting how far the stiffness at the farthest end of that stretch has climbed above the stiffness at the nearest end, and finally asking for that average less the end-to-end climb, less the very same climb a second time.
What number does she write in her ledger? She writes 3.9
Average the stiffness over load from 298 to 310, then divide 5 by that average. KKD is 1.73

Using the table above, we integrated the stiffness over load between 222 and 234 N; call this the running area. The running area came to 37.0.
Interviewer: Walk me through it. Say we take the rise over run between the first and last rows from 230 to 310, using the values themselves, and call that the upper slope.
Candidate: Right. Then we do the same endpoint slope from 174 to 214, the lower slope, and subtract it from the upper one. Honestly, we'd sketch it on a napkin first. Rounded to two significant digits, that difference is 0.0091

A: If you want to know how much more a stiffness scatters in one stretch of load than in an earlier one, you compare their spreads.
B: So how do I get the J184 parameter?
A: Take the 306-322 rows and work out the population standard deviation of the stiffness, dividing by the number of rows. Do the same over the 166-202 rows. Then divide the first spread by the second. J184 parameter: 0.6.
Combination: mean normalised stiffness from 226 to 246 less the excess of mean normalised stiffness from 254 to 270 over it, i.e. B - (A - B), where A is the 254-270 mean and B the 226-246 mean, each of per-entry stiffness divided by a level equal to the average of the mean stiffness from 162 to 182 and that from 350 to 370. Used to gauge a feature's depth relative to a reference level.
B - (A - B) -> 0.93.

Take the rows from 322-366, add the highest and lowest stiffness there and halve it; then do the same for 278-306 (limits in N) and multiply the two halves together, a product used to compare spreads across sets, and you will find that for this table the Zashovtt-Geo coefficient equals 8.5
